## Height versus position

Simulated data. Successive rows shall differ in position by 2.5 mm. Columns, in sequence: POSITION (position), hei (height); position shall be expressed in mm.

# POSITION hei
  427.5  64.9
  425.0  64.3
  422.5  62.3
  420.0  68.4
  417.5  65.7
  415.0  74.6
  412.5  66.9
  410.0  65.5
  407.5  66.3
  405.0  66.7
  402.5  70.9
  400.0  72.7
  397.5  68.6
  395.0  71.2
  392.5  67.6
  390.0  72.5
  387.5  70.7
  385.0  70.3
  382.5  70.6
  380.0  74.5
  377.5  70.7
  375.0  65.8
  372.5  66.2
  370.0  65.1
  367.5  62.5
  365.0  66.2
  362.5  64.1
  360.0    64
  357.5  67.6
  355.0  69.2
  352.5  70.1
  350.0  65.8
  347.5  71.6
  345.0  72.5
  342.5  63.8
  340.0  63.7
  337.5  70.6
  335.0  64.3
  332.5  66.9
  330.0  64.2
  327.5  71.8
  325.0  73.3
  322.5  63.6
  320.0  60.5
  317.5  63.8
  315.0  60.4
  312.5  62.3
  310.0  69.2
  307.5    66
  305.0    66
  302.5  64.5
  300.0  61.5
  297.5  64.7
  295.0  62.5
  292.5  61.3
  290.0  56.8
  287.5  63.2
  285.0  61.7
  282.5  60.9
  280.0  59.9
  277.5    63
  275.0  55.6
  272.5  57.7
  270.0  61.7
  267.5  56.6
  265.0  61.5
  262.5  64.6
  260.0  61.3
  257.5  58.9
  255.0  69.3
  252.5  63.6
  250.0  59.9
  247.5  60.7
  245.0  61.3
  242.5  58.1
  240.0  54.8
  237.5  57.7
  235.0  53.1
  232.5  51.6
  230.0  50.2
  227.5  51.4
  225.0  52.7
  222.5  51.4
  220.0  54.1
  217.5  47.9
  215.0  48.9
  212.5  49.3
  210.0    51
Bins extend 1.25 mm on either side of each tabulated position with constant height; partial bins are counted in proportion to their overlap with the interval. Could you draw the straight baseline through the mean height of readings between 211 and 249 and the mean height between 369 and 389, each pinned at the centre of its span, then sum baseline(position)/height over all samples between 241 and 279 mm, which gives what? 14.0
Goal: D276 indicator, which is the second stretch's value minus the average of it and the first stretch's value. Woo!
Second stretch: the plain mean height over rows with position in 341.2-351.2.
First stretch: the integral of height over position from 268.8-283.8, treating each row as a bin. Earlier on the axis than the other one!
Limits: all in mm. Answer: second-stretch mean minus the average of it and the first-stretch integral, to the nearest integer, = -414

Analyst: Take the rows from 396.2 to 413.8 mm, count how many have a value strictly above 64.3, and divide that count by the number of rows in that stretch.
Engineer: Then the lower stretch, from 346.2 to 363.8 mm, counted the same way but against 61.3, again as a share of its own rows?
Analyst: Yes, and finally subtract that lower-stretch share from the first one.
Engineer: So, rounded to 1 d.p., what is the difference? 0.0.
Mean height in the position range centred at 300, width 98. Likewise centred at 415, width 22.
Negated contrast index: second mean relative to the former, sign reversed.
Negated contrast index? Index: -1.05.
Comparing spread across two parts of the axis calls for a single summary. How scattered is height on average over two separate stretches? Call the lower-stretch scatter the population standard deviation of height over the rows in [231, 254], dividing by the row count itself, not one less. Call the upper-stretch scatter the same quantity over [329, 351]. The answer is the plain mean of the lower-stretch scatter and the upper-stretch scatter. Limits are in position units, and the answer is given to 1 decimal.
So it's 3.6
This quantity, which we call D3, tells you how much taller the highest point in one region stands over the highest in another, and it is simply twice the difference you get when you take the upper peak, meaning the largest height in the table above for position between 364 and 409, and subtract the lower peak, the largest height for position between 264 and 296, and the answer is 23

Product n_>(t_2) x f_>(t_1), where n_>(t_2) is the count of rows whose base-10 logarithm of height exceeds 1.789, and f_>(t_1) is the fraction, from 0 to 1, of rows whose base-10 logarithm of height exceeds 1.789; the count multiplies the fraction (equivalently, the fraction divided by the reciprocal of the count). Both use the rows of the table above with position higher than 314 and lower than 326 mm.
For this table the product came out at 1.8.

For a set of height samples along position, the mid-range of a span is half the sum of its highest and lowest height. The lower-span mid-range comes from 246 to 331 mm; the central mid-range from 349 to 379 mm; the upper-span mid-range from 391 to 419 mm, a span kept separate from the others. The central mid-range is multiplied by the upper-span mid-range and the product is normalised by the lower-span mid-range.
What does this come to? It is 72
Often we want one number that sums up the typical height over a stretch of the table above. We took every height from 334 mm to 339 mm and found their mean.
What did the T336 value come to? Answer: 67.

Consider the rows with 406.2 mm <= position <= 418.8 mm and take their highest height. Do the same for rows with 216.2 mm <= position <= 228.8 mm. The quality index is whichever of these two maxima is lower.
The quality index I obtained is 54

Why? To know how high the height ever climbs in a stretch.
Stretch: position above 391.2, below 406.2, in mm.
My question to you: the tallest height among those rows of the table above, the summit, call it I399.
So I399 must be 72.7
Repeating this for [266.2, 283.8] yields 63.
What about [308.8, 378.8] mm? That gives 73.3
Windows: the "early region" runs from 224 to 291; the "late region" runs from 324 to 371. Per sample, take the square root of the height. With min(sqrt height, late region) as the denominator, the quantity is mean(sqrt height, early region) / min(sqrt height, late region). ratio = 0.97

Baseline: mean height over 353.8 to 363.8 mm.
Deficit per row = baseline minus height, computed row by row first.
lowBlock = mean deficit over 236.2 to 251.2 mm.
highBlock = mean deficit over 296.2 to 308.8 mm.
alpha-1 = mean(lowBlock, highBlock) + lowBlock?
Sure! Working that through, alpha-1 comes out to 12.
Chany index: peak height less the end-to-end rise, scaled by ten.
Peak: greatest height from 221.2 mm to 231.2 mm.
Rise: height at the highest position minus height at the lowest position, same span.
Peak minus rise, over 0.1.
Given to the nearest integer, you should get 539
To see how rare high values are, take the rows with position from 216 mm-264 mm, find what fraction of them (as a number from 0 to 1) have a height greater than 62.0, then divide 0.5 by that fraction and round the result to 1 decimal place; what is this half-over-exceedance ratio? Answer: 3.2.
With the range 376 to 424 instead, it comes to 0.5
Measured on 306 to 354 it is 0.6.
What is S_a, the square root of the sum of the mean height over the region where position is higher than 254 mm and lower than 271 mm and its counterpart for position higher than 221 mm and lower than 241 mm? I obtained 10.7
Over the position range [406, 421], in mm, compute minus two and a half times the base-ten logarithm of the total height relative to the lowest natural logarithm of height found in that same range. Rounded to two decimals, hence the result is -4.97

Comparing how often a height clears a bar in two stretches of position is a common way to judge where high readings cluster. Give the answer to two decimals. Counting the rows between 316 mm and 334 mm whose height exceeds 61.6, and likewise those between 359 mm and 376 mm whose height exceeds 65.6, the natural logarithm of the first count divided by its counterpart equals 0.69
